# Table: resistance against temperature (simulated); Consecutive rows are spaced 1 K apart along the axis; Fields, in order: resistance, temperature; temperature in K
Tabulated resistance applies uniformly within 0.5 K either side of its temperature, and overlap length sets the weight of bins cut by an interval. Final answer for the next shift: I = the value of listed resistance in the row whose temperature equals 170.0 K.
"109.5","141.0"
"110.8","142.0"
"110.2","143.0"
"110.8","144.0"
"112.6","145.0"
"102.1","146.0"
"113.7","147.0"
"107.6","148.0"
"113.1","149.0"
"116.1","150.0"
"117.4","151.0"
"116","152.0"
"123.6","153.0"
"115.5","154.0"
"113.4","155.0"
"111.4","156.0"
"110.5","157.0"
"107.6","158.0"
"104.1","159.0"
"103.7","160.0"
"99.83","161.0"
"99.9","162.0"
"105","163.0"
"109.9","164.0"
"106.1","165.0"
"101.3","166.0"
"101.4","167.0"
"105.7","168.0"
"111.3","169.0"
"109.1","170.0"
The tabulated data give 109.1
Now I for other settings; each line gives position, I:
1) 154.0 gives 115.5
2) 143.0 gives 110.2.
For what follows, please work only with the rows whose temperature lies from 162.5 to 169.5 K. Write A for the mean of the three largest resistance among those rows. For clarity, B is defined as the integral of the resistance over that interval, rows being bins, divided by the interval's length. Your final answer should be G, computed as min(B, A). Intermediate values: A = 109.1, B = 106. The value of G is 106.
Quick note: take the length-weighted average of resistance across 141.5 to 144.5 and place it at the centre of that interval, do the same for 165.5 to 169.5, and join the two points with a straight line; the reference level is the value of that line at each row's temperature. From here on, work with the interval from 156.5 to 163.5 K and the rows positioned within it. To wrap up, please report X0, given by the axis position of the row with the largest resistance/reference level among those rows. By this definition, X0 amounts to 157.0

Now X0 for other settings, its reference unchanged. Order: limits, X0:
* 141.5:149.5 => 147.0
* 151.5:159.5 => 153.0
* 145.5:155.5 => 153.0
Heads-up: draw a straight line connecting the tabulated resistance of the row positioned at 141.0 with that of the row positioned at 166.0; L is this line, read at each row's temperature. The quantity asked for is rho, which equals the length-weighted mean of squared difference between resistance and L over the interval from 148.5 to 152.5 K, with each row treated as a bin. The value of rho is 89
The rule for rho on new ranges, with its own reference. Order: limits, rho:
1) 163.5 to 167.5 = 21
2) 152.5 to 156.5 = 137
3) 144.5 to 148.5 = 23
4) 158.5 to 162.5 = 4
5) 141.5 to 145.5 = 7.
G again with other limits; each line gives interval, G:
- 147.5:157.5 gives 114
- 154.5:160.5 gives 108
